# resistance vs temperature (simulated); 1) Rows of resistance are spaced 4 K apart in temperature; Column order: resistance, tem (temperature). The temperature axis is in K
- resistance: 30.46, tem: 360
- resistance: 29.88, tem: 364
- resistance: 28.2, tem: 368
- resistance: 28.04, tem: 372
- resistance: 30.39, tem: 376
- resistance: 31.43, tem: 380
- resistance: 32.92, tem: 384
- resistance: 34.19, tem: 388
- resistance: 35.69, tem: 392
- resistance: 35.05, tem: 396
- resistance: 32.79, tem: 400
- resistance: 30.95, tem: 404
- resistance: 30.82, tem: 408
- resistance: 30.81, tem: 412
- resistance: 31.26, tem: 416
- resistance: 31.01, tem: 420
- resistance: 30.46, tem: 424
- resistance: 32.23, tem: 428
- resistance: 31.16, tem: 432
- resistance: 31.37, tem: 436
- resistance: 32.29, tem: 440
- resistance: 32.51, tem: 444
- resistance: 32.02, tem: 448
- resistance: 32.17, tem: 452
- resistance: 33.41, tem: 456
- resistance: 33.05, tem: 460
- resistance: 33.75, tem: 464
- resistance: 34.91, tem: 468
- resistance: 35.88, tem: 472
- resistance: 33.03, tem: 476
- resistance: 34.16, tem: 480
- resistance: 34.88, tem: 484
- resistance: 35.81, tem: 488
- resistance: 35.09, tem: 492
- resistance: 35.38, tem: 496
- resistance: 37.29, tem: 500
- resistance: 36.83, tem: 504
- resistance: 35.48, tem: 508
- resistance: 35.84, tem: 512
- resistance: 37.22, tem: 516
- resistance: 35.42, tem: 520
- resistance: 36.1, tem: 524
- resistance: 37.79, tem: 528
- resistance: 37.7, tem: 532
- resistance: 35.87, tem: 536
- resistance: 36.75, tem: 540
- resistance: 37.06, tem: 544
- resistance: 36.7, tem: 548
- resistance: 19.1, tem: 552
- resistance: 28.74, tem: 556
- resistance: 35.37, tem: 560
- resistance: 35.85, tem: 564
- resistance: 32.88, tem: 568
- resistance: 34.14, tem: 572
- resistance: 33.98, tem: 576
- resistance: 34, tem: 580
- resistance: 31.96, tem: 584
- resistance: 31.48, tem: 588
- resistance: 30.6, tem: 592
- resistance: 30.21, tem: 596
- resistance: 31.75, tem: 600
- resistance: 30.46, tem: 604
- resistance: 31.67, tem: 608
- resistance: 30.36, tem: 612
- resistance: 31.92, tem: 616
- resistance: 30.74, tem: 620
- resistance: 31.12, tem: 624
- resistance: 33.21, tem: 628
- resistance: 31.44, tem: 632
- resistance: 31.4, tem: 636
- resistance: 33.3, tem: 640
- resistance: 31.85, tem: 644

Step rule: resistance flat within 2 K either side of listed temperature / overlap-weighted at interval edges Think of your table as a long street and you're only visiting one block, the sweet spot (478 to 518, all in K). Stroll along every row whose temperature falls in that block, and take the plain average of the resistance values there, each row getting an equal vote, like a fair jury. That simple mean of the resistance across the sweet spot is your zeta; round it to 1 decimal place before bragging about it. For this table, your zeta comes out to 35.8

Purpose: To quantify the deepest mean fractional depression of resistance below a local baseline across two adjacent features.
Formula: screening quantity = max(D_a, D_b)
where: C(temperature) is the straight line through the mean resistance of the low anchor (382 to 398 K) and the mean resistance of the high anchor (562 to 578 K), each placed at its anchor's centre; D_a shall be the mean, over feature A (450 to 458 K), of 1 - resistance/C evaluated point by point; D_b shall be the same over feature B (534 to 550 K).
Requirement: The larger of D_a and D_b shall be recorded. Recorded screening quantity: 0.046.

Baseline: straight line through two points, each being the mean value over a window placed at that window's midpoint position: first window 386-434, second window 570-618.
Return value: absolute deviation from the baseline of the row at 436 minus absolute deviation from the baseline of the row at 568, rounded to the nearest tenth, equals -0.2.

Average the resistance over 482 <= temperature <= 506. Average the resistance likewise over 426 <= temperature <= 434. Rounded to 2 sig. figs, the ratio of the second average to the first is 0.88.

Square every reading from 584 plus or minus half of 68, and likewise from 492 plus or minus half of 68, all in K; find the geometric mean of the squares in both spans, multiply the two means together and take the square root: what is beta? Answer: 1100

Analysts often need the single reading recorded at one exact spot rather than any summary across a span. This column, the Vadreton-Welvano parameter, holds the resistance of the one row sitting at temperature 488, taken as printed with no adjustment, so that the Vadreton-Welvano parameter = 35.81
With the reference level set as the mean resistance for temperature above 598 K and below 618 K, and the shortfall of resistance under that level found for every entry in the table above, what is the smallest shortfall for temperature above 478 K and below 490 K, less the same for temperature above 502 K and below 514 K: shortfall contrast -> 1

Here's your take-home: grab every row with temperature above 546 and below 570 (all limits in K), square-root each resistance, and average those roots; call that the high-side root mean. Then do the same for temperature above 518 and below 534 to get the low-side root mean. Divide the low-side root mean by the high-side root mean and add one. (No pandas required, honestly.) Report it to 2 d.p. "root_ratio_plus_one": 2.09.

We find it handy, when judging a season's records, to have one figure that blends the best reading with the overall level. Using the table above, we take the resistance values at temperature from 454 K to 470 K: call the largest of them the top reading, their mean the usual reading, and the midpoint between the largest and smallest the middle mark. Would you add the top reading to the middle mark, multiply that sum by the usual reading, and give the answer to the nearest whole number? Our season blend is 2327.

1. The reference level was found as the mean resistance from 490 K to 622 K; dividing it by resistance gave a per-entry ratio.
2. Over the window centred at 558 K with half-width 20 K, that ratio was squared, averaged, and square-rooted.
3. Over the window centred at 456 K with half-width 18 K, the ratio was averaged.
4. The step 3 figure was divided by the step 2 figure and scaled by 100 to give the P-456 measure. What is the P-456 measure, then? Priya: 93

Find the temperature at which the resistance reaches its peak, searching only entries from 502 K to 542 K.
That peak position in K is 528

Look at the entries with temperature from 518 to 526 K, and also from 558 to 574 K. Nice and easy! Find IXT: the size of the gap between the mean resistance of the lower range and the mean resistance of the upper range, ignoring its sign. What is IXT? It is 1.2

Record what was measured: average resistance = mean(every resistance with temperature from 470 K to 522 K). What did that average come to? 36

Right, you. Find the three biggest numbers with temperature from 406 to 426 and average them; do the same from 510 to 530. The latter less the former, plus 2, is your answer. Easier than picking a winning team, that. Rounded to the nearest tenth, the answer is 8.0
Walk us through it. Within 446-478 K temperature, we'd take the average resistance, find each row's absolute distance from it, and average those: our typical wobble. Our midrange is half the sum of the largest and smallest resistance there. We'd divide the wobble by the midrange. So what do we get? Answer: 0.029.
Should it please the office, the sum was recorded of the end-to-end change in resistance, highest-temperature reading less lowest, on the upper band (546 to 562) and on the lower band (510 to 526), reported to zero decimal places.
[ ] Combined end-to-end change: -1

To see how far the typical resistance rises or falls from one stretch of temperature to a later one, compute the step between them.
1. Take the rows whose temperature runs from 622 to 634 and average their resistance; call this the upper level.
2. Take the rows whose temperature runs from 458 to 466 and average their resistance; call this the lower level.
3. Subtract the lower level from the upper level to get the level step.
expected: -1.5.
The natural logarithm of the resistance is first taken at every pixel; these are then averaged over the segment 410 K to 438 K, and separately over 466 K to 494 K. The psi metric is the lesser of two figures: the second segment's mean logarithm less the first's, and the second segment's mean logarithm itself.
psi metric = 0.11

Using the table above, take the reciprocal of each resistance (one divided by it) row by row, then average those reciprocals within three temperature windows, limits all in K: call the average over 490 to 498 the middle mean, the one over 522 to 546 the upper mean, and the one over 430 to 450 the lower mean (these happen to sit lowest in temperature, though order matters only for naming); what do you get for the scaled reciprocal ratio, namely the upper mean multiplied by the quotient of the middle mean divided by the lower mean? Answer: 0.0245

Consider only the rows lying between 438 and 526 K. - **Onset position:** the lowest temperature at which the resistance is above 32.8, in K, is 456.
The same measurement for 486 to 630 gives 488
